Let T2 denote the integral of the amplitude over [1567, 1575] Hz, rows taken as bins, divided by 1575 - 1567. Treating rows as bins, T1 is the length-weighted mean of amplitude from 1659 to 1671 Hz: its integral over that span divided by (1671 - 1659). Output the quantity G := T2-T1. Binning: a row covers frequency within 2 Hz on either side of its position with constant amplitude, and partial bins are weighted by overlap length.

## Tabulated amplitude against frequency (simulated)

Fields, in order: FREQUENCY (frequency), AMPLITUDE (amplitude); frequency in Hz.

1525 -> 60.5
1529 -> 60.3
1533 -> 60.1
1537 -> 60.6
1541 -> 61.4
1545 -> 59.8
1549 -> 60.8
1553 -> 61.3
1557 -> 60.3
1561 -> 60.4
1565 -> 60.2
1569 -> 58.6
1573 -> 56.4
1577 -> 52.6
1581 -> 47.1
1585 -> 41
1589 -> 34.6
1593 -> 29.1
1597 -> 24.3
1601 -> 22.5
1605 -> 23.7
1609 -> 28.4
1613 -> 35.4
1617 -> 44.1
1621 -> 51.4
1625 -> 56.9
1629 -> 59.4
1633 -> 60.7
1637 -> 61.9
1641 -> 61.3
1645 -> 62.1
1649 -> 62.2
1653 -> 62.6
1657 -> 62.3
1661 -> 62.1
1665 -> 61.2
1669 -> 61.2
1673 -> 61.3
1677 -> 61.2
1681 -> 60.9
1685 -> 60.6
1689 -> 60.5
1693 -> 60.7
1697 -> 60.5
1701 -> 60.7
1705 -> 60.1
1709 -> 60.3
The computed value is -4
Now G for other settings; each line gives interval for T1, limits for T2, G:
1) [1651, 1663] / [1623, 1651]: -2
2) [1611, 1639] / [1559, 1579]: 5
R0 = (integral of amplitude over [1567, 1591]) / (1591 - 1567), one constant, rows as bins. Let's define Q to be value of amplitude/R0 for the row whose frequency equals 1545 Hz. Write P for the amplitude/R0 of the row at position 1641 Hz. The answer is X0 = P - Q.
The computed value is 0.03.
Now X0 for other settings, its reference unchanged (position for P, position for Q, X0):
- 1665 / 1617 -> 0.35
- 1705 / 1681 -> -0.02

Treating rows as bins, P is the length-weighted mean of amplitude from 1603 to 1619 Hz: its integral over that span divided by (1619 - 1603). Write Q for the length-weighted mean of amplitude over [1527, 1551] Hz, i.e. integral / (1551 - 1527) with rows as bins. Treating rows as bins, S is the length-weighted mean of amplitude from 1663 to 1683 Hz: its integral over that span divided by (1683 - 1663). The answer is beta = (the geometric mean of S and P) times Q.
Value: 2714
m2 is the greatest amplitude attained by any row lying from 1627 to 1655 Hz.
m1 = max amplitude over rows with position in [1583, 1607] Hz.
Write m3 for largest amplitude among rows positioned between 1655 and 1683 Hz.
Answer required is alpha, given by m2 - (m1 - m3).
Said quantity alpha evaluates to 84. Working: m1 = 41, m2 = 62.6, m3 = 62.3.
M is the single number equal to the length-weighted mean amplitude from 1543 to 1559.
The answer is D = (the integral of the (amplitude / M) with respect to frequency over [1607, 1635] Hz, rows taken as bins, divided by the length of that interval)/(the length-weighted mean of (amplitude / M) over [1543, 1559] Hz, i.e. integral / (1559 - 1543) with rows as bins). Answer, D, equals 0.79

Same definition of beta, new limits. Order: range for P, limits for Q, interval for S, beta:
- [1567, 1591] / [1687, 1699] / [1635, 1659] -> 3319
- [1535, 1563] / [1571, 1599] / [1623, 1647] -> 2465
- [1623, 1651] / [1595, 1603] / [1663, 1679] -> 1426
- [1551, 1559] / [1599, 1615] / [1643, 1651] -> 1690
